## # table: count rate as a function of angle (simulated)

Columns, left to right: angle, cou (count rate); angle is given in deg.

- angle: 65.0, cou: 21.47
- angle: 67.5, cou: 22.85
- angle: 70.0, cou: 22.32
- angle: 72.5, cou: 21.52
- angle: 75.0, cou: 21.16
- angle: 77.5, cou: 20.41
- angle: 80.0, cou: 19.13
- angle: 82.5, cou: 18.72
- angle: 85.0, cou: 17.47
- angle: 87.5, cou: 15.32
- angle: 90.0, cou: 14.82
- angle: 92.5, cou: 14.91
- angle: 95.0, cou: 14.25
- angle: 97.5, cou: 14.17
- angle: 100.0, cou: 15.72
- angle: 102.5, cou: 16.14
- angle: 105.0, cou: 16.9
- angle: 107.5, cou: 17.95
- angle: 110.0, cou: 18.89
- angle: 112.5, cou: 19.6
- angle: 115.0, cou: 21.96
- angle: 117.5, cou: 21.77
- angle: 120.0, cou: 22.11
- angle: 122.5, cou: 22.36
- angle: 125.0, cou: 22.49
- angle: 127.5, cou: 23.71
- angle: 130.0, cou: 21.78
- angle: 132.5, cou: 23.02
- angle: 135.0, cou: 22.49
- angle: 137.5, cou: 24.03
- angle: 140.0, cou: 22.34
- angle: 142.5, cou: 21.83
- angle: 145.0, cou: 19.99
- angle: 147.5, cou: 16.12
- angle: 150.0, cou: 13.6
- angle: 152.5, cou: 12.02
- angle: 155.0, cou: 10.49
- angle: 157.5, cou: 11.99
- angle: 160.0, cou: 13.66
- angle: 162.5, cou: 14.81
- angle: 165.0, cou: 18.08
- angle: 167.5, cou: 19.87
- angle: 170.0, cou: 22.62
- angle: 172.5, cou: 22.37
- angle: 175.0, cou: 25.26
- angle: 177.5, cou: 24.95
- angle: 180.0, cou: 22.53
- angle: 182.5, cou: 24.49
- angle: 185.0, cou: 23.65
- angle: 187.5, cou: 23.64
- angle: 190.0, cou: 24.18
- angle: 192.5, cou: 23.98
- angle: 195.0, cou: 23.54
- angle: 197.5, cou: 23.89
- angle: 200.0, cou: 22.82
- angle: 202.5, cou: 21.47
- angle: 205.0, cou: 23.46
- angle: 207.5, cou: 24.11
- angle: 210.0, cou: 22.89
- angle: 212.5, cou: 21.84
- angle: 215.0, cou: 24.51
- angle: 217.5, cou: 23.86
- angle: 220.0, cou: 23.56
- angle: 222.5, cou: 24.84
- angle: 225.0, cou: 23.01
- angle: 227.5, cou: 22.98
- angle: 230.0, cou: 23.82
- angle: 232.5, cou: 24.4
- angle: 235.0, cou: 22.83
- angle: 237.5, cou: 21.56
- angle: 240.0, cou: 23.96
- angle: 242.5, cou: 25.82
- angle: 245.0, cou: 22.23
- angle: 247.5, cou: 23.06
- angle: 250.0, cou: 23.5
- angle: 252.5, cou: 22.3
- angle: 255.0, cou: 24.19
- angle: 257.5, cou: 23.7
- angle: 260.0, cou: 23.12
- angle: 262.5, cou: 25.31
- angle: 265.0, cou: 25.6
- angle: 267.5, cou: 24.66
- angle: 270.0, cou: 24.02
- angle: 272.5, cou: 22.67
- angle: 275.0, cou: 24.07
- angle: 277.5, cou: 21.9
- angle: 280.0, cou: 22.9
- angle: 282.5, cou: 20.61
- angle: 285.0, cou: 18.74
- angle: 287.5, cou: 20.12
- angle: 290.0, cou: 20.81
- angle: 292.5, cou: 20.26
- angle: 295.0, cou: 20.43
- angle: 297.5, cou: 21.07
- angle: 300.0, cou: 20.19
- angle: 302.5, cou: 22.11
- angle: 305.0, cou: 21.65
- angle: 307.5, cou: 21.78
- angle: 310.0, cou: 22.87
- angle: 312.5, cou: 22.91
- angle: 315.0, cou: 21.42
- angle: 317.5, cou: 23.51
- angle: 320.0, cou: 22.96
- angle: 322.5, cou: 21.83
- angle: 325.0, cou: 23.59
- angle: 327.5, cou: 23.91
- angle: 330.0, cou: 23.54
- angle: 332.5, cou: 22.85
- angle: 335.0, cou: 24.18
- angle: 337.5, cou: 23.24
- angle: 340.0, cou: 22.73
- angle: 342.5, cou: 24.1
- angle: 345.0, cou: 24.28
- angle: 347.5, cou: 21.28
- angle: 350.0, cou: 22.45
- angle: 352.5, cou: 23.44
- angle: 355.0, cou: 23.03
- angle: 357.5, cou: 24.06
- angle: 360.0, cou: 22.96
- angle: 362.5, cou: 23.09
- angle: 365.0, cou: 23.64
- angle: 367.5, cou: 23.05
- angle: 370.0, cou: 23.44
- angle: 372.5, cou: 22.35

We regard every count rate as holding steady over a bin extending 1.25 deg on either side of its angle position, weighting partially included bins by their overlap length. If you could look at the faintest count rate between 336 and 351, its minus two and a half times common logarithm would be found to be -3.32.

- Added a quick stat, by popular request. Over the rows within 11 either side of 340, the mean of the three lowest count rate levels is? 22.2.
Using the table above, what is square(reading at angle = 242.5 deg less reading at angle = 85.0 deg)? 70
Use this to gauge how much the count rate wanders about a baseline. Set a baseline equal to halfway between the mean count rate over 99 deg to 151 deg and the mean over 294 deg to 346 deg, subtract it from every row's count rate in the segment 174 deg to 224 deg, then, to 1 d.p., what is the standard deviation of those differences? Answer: 1.0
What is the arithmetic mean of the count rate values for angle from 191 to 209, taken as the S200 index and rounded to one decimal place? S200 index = 23.3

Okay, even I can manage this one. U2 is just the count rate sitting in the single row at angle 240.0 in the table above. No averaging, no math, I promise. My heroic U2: 23.96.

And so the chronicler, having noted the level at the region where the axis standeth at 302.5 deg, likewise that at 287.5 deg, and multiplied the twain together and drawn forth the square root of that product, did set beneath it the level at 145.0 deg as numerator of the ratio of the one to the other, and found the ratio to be 0.95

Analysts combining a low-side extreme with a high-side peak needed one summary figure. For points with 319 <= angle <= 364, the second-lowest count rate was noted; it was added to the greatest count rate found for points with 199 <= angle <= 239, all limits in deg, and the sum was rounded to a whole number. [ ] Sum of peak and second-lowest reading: 47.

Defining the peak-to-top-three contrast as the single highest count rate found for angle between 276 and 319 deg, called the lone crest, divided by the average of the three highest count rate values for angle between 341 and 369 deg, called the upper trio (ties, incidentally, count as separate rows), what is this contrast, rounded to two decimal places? 0.97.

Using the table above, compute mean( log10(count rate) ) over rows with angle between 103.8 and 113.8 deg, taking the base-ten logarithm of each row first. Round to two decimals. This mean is 1.26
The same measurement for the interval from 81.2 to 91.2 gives 1.22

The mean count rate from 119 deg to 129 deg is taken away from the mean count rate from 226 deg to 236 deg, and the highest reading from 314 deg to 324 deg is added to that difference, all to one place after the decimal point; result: 24.4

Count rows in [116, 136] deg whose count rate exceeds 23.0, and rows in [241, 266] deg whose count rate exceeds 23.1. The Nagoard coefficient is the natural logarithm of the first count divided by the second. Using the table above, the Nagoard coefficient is -1.25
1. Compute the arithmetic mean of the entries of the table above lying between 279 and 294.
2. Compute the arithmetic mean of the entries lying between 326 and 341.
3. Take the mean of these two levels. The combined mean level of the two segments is 22.0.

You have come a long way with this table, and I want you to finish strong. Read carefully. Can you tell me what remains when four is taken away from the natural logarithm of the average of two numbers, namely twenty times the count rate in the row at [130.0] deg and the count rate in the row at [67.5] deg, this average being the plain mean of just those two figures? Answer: 1.43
